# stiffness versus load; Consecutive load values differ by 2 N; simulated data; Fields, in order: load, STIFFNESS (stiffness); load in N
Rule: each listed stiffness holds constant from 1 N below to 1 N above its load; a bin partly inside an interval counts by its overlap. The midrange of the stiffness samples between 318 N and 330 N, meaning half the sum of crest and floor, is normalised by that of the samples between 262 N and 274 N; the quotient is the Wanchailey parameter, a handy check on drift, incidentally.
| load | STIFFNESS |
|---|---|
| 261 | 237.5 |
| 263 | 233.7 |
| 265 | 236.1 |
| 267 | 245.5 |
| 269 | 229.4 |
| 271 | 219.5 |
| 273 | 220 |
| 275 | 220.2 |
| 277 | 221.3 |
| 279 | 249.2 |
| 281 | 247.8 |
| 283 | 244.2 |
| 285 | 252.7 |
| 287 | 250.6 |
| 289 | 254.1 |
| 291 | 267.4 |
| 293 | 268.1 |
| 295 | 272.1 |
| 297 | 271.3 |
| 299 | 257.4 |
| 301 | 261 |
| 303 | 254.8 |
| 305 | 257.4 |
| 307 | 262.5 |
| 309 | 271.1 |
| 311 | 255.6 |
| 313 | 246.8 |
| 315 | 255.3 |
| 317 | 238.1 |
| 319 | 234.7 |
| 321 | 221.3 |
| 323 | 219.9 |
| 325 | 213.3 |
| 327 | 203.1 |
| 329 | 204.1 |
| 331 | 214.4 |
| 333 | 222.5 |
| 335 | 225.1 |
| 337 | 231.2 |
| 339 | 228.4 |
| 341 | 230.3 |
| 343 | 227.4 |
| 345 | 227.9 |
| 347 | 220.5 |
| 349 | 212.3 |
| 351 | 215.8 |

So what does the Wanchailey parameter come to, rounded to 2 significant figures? 0.94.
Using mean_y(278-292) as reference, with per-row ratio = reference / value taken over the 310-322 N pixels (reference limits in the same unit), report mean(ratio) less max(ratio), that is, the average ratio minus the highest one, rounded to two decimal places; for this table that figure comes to -0.09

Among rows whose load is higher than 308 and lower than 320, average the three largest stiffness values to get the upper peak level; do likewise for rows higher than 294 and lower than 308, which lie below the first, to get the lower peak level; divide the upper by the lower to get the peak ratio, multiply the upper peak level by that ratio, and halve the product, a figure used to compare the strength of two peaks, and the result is 126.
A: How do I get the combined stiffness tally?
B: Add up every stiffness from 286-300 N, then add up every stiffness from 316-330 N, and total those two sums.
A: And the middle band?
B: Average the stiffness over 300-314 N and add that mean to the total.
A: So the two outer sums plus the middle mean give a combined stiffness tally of 3634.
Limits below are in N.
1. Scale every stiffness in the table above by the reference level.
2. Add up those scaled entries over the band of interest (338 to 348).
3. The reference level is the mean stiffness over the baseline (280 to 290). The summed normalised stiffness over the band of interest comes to 4.54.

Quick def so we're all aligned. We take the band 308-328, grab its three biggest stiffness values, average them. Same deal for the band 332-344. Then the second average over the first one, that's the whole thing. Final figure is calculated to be 0.88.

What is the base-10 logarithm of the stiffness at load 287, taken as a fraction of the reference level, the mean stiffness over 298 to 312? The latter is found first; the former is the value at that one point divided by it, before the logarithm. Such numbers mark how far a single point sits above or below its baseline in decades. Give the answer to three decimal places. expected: -0.016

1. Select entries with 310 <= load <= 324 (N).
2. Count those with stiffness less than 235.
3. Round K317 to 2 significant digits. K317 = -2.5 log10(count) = -1.2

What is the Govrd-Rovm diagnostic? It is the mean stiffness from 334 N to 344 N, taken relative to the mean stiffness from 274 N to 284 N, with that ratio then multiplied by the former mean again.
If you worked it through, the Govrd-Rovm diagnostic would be 221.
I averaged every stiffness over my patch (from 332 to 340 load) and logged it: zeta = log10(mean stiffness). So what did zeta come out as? 2.36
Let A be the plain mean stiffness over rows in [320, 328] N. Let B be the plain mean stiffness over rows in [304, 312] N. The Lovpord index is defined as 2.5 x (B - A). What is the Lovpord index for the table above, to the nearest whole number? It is 118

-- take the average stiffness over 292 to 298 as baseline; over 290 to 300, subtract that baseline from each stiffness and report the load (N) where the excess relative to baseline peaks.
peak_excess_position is 295 N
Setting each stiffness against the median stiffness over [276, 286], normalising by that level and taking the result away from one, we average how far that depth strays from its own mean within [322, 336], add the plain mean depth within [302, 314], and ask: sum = -0.01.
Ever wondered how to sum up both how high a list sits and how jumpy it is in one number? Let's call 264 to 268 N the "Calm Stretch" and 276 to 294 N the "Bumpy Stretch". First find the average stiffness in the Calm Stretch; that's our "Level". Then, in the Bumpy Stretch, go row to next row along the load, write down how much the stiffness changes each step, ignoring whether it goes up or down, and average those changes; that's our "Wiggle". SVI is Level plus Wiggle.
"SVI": 248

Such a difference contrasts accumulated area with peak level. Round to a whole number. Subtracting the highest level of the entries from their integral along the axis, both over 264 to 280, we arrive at 3433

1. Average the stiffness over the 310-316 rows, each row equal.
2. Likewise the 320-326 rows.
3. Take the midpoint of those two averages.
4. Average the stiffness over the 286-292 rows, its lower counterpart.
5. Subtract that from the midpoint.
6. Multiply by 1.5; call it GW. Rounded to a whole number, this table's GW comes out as -33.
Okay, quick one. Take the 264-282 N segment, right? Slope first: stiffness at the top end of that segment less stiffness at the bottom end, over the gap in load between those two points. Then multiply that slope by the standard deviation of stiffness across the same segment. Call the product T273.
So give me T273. 9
